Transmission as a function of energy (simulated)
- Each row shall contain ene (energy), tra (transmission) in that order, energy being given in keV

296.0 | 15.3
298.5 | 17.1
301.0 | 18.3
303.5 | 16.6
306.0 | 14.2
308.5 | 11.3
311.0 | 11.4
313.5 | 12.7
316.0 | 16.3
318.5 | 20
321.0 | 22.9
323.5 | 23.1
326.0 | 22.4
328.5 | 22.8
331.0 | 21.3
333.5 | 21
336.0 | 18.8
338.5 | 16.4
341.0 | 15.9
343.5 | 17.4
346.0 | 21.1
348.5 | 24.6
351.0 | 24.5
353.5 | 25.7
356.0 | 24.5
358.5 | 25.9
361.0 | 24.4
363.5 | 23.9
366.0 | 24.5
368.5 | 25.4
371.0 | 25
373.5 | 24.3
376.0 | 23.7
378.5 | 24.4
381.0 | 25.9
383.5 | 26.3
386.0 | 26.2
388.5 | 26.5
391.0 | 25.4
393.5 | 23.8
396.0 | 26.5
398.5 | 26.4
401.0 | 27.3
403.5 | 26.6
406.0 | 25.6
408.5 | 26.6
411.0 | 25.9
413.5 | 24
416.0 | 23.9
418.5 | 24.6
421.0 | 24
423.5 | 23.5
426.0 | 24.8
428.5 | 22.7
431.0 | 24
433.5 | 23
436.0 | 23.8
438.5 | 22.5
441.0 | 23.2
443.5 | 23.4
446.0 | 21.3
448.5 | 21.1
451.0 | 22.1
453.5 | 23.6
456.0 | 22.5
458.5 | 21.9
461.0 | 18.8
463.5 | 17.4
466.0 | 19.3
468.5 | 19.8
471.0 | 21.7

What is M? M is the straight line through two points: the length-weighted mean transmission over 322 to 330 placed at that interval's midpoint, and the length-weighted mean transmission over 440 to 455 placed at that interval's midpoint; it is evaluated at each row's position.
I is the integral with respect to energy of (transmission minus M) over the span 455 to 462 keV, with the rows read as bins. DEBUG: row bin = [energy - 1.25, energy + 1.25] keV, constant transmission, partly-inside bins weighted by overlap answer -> -9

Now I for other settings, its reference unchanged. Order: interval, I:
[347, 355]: 17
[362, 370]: 16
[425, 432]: 9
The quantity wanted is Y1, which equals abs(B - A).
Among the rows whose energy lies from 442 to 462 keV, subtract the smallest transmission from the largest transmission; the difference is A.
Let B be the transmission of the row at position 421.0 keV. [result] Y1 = 19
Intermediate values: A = 5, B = 24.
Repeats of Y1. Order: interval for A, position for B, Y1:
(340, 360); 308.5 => 1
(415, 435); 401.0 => 25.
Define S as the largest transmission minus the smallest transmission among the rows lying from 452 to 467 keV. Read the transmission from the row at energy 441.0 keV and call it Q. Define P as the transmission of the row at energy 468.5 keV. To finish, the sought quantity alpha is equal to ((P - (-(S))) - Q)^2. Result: 8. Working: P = 19.8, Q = 23.2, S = 6.2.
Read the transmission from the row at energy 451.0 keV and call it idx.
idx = 22.1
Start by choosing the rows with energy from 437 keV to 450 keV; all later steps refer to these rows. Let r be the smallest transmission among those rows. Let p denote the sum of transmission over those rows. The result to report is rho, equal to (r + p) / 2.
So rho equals 66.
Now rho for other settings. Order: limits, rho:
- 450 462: 64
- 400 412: 79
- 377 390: 77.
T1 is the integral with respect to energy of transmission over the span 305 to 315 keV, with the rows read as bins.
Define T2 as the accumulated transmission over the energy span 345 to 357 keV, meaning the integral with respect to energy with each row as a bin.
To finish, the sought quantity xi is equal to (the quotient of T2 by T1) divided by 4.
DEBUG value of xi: 0.58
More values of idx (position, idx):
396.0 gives 26.5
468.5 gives 19.8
